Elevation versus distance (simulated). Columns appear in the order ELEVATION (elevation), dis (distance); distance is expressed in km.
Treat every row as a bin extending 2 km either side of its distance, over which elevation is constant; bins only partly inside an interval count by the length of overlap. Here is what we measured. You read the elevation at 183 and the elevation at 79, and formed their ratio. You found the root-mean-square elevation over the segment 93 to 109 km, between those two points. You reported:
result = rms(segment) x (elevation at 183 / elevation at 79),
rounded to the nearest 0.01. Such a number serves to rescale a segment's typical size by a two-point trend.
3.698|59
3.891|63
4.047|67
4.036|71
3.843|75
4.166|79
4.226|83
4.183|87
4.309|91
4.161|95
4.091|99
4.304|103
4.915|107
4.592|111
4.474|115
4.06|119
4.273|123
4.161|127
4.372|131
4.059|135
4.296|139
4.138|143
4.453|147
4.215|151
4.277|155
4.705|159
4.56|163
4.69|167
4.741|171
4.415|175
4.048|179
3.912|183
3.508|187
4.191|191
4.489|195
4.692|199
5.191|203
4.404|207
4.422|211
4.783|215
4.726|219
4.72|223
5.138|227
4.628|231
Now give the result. 4.11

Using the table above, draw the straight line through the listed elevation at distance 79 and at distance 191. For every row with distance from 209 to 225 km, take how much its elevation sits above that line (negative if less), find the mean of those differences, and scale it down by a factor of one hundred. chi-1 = 0.005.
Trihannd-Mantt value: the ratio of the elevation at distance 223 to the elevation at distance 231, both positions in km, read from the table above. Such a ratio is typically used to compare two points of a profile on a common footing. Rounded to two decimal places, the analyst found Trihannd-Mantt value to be 1.02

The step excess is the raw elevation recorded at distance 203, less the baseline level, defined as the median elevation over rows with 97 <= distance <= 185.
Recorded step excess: 0.89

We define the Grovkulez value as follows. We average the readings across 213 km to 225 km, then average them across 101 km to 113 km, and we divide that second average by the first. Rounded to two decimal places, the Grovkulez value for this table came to 0.97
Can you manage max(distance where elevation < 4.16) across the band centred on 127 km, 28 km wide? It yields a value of 135 km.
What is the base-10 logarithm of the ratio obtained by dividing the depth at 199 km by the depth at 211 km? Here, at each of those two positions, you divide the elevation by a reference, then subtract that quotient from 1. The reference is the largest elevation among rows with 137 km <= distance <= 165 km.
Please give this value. -1.3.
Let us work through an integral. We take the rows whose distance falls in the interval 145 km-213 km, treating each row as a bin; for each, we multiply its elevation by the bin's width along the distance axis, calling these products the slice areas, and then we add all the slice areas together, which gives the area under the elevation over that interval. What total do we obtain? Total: 300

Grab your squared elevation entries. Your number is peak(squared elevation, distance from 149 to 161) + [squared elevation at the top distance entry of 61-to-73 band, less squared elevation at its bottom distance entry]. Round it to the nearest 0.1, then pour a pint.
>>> 23.3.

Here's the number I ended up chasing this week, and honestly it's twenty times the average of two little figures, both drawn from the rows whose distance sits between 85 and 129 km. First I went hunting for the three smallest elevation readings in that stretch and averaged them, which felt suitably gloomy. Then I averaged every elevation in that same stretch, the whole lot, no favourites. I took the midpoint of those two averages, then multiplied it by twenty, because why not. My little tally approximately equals 84.2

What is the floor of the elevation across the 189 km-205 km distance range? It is 4.191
